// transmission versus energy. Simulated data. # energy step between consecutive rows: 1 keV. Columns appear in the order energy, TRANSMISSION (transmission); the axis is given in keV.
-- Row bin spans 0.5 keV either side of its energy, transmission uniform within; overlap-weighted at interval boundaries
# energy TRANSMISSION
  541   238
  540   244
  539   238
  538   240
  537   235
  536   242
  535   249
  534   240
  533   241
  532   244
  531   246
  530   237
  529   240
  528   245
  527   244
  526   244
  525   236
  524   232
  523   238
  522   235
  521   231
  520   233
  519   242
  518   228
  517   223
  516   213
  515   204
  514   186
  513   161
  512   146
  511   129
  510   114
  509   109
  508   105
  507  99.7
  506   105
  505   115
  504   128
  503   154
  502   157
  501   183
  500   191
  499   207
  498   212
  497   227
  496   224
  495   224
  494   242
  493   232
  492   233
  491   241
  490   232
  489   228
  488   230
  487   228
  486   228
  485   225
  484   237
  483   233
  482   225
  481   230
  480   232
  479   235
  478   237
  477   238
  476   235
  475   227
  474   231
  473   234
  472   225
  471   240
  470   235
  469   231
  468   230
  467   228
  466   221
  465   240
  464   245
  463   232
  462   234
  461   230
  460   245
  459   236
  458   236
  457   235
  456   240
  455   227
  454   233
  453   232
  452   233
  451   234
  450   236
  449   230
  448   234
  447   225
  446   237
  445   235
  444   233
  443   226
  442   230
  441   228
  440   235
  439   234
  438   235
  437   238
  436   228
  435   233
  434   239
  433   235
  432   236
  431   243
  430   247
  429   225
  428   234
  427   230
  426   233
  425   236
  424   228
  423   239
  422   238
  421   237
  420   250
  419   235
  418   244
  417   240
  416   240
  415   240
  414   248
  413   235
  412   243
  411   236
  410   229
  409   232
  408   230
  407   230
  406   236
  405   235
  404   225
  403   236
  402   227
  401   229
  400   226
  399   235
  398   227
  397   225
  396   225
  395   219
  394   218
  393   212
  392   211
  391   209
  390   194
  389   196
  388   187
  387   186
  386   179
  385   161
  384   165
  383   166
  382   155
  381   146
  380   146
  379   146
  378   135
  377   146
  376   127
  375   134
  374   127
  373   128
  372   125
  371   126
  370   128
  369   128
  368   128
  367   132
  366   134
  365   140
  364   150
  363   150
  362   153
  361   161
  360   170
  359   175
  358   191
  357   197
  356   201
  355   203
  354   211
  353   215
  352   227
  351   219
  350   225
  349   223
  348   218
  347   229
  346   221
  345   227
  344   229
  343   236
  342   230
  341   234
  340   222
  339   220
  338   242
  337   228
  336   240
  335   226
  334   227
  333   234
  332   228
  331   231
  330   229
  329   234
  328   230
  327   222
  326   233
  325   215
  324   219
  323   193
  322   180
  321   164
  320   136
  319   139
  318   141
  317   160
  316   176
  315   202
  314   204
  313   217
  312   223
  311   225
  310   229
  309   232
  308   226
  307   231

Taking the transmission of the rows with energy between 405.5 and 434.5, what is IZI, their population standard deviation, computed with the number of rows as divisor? 6.0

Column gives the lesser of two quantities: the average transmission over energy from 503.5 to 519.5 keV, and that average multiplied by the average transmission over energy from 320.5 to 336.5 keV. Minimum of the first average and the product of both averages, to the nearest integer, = 157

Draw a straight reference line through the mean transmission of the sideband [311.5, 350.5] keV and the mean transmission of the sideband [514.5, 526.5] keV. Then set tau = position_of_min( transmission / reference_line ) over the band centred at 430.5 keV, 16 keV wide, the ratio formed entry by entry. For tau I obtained 429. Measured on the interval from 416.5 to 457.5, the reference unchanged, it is 447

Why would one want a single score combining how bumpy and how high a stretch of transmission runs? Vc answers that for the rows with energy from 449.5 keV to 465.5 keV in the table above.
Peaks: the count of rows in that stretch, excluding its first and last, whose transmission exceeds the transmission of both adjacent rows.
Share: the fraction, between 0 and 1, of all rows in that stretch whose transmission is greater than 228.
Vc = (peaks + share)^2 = 35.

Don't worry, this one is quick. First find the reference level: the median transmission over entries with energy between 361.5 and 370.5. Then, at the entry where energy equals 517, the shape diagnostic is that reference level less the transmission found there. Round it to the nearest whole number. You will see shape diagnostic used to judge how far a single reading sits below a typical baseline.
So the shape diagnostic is -89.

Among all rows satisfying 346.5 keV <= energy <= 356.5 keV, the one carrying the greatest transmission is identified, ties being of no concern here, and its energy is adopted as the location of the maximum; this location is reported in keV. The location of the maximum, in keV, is 347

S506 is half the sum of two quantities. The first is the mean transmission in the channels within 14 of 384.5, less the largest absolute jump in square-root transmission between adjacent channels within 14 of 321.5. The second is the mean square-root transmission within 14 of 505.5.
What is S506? 92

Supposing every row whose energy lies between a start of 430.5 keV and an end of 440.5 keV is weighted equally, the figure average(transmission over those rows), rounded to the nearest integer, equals 236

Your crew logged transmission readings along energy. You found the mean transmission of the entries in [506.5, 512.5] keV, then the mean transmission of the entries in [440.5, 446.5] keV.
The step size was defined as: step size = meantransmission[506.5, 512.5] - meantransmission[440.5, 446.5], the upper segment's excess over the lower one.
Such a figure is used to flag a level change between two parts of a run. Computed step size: -114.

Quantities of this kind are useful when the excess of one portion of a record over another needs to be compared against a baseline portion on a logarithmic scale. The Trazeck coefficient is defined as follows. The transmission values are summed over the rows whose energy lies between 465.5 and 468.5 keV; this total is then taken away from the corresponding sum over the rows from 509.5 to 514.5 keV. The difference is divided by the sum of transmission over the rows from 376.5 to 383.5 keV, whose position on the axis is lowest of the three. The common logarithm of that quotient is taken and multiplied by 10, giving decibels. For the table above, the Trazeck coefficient -13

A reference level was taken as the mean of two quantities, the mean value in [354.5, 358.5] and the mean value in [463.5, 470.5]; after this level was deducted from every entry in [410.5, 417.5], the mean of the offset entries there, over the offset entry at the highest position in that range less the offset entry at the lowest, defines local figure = 6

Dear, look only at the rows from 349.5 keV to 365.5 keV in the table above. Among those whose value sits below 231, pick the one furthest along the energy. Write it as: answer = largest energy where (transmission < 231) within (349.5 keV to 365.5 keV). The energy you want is 365 keV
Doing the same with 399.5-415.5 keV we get 410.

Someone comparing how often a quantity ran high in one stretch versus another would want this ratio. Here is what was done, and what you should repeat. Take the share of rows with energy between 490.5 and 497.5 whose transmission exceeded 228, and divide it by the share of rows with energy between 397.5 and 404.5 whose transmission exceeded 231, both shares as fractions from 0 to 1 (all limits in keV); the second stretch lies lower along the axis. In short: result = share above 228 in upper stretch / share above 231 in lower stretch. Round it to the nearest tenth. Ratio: 2.0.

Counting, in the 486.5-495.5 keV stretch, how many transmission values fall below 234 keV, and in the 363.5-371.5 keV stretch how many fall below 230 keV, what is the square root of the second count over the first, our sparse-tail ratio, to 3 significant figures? 1.07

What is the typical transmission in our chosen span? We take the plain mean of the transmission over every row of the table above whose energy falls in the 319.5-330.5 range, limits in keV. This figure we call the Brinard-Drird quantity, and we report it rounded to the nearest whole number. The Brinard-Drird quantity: 205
